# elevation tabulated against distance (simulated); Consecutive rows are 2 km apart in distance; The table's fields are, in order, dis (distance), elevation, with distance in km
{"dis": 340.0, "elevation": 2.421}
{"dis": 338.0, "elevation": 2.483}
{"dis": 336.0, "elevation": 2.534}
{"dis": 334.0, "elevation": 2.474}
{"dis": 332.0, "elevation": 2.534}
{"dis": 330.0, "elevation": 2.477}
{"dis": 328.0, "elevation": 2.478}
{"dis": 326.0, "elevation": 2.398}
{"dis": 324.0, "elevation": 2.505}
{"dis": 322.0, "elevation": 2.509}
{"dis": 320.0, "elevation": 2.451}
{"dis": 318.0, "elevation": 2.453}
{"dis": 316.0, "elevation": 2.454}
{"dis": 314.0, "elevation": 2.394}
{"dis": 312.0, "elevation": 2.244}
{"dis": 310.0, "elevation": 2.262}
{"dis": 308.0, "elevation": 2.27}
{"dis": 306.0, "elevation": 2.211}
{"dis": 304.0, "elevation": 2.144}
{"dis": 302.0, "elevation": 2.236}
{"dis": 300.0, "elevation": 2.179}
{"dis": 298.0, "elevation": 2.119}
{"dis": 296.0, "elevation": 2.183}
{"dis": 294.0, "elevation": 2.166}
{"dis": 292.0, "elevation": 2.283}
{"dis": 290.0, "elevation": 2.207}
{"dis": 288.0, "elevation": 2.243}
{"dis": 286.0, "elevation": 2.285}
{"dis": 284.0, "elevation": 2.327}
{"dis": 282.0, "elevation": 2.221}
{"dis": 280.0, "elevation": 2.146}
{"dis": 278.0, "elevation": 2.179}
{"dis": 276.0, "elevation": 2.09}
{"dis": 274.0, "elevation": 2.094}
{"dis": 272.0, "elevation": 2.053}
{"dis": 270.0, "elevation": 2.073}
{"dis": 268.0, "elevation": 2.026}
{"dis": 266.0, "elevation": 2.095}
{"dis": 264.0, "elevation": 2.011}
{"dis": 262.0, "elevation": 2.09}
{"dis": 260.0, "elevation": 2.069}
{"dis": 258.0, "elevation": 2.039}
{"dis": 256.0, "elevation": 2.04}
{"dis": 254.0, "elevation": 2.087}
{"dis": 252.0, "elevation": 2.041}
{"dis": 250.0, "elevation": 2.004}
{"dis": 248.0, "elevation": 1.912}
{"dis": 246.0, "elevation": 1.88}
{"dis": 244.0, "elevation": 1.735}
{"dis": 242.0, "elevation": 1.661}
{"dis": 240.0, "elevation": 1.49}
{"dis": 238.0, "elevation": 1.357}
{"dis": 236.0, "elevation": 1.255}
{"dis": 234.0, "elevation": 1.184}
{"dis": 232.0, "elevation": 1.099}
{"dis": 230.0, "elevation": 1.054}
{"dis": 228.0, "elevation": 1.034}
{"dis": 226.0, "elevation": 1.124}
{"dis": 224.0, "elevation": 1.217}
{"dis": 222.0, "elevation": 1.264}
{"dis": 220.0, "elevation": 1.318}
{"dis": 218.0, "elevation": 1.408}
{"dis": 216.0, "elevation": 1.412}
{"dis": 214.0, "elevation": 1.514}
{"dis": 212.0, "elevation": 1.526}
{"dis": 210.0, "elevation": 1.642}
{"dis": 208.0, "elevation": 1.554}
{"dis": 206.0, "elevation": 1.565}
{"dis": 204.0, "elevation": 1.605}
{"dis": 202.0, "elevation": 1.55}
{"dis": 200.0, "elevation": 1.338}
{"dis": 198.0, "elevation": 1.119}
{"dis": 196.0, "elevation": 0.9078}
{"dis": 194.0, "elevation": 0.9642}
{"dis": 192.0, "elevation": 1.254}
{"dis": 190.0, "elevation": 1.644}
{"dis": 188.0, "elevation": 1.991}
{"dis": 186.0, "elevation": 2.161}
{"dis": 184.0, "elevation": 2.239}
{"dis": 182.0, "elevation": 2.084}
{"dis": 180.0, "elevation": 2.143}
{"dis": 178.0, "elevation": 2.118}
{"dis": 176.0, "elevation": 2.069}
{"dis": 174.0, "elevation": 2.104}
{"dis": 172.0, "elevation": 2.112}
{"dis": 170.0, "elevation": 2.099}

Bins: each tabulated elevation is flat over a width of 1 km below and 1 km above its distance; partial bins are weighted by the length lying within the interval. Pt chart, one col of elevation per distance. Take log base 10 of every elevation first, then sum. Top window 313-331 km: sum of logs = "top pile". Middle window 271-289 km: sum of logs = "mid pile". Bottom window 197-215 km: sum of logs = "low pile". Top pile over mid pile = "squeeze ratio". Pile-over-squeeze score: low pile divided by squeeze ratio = 1.33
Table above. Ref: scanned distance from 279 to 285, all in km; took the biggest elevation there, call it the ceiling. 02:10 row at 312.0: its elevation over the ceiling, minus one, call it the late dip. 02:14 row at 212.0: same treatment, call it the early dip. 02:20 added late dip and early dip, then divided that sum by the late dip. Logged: 11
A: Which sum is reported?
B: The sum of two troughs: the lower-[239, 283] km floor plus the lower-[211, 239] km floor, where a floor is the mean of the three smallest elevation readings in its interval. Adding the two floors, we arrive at 2.69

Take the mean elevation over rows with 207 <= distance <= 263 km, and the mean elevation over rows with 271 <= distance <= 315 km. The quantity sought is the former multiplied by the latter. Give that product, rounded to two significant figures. 3.5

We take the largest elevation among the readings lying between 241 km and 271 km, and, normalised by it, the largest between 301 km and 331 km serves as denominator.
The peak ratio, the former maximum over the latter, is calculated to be 0.83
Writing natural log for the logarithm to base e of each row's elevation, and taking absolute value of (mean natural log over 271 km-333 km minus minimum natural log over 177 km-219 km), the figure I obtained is 0.92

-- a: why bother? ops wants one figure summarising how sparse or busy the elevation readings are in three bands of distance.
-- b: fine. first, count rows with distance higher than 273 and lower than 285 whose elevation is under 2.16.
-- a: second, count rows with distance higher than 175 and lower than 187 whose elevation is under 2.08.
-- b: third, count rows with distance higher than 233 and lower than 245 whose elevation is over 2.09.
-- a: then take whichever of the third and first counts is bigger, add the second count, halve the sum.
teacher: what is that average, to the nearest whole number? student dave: 2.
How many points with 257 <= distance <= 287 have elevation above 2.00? 15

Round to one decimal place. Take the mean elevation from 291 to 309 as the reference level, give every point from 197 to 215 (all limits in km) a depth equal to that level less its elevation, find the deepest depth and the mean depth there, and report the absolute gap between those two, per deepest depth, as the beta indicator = 0.3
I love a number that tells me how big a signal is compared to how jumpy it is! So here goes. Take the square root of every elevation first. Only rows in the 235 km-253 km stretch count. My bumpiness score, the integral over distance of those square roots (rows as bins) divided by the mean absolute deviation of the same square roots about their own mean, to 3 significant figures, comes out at 257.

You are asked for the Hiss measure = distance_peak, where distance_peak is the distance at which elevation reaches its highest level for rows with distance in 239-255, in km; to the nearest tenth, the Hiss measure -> 254.0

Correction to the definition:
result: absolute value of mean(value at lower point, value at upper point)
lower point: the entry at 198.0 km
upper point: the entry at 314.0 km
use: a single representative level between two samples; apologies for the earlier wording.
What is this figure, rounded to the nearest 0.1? 1.8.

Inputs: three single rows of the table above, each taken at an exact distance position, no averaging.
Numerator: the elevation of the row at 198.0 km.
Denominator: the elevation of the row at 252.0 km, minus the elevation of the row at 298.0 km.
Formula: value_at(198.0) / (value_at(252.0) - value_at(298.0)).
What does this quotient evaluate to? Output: -14.3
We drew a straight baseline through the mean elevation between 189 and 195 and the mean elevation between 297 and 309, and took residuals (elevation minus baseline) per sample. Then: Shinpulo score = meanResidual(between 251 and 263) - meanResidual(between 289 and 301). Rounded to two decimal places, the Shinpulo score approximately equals 0.18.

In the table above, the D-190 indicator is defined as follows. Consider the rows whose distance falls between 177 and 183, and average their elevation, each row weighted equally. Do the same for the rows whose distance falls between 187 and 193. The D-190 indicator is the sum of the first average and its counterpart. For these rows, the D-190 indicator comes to 3.7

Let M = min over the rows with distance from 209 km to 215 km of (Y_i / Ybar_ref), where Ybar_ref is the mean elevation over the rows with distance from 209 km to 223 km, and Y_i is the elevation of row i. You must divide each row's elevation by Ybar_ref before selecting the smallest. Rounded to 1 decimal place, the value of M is 1.1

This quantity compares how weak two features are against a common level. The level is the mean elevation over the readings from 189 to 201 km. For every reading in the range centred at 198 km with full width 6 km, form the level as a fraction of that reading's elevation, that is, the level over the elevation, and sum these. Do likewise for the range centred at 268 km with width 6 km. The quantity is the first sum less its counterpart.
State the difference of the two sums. 1.55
